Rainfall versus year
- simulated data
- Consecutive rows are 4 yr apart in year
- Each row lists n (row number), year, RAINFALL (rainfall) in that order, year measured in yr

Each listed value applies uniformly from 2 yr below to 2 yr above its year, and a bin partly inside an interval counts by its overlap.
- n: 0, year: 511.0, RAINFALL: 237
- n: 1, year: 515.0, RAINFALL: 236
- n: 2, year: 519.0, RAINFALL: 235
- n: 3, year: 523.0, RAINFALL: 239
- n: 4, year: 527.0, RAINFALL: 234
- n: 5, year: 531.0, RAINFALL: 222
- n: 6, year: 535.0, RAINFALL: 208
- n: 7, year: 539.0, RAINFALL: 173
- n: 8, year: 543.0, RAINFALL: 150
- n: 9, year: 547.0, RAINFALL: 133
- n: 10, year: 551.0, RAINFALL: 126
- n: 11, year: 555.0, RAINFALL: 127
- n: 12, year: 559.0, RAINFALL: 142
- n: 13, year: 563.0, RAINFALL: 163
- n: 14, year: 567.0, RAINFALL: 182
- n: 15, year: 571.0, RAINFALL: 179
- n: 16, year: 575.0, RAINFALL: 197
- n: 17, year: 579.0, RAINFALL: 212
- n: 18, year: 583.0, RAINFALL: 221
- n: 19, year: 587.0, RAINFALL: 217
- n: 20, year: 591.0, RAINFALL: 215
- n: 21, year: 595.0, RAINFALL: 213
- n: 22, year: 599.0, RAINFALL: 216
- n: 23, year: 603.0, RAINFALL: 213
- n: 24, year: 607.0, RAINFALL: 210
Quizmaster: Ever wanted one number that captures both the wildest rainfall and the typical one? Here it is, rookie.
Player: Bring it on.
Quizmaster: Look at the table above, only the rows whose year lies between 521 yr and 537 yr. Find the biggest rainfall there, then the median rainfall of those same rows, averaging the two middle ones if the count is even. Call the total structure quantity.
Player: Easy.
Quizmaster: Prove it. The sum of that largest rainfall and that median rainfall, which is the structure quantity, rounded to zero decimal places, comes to 467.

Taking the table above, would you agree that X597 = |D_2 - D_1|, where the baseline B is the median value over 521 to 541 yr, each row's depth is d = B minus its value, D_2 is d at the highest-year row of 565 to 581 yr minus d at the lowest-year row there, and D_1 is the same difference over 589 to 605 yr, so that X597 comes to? 32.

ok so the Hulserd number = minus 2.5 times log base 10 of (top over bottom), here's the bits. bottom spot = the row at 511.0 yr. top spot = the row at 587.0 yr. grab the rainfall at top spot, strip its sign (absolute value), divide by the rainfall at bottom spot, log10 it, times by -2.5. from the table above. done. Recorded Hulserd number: 0.10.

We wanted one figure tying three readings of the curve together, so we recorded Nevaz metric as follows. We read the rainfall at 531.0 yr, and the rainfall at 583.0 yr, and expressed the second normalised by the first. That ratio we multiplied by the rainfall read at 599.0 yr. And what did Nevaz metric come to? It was 215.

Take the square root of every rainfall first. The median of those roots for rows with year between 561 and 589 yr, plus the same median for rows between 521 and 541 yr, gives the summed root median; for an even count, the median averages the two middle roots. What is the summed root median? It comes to 28.9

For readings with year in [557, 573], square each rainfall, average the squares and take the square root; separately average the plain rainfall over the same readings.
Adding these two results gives 334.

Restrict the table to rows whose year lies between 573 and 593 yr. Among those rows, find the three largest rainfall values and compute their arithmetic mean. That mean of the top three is 218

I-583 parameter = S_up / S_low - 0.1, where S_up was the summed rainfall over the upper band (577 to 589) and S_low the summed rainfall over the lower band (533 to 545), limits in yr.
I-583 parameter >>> 1.12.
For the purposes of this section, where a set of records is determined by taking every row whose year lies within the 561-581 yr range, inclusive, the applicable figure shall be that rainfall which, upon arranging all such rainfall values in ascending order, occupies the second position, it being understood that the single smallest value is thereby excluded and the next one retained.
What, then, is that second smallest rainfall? 179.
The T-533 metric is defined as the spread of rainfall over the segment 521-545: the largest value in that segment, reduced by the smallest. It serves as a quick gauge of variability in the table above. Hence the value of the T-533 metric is 89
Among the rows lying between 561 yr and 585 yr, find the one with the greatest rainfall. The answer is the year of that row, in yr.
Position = 583.0 yr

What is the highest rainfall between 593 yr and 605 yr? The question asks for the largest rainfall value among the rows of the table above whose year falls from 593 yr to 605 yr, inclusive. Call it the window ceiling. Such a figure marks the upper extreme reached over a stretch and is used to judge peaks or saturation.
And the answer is 216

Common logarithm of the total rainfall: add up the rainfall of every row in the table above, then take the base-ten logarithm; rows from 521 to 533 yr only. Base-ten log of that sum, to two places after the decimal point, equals 2.84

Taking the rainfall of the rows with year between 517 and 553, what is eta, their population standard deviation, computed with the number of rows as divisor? 43.4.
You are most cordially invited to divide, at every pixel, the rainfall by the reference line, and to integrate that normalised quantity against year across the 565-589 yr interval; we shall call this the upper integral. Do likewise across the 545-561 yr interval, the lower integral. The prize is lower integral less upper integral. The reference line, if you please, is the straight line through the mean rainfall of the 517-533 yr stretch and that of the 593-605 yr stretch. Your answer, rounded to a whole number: -13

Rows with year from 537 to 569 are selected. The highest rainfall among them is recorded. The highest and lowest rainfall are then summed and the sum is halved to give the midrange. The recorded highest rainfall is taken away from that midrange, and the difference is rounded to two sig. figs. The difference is -28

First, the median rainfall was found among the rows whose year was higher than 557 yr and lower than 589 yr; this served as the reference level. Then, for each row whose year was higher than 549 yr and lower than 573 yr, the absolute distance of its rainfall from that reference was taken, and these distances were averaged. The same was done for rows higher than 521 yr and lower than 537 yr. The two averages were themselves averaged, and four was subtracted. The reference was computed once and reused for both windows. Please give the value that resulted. 32.3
